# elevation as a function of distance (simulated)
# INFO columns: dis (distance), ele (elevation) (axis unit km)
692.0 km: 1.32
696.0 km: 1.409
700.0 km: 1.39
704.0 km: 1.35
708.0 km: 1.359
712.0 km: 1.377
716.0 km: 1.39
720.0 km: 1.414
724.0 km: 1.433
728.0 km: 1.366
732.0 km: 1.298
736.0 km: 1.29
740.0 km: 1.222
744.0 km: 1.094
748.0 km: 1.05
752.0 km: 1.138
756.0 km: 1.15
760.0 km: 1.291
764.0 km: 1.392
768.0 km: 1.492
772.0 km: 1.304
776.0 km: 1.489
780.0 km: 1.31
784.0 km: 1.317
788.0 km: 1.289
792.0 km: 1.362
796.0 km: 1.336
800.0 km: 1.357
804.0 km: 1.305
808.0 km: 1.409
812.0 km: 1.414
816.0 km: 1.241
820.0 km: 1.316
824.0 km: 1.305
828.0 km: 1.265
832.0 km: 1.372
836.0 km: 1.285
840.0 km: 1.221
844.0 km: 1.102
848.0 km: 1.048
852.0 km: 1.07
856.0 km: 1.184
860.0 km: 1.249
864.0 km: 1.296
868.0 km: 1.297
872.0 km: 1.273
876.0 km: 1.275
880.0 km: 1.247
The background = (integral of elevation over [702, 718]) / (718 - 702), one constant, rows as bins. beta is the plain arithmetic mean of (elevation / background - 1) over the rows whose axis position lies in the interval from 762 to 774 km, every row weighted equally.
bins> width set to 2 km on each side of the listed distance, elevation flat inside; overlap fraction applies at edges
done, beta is 0.02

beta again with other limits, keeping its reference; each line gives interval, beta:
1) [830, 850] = -0.12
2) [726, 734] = -0.03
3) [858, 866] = -0.07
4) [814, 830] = -0.06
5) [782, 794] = -0.03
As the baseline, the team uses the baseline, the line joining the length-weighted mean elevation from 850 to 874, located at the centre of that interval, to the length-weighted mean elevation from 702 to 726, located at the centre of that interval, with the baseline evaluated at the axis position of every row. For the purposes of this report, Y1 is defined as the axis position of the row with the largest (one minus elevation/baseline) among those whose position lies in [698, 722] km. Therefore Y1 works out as 704.0 km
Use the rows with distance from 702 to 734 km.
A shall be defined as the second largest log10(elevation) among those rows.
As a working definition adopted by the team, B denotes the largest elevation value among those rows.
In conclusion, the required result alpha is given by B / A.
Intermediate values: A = 0.150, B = 1.433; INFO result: 9.5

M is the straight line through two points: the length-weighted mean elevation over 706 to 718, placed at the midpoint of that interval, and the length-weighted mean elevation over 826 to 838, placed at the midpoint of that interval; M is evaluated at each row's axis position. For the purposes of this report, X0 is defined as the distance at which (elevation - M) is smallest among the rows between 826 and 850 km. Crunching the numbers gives 848.0 km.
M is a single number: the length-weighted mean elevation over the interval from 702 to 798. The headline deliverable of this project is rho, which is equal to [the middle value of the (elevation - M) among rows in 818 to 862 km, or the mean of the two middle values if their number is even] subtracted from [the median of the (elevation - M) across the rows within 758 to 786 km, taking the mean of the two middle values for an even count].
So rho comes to 0.07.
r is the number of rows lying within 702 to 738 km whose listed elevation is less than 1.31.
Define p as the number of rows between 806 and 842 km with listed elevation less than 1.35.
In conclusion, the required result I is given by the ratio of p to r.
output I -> 3.0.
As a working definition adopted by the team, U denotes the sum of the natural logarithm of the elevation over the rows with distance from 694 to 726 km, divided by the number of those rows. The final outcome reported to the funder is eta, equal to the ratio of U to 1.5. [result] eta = 0.22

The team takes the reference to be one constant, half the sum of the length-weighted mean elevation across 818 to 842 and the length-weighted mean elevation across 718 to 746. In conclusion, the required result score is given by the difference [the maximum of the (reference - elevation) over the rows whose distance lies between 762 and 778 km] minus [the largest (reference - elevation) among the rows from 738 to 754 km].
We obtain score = -0.25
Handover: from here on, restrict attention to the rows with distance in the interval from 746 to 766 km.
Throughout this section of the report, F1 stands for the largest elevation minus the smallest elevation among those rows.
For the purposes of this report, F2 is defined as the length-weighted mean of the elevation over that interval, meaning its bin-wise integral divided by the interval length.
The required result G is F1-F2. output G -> -0.86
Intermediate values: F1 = 0.34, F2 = 1.20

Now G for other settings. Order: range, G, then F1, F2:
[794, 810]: -1.25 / 0.10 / 1.35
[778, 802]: -1.26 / 0.07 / 1.33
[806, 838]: -1.15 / 0.17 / 1.33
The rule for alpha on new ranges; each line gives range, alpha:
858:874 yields 11.5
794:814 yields 9.5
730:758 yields 11.7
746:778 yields 8.6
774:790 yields 12.5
